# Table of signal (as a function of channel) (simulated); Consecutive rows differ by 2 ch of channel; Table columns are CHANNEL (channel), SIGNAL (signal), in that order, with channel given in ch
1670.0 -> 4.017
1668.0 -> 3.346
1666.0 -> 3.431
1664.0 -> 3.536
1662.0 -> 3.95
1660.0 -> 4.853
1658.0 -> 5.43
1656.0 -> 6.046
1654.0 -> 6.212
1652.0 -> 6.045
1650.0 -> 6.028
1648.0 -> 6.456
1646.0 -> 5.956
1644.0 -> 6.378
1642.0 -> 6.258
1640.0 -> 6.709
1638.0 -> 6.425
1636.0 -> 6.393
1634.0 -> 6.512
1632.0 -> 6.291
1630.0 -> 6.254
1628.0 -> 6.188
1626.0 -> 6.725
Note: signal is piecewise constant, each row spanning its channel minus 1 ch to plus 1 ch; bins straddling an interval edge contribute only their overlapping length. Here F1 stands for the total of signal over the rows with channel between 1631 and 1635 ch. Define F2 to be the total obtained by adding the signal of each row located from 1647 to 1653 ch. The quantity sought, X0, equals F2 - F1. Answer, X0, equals 6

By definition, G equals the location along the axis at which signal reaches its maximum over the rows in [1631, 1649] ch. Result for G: 1640.0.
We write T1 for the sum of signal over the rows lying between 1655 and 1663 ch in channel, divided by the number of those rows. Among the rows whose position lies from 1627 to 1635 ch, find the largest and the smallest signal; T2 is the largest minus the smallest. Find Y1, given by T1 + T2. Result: 5.39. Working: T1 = 5.1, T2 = 0.32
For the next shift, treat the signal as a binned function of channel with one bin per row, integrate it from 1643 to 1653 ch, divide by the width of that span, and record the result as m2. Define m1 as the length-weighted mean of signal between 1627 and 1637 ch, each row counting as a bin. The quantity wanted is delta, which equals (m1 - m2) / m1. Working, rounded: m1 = 6.3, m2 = 6.2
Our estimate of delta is 0.0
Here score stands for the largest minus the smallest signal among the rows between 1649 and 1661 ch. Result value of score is 1.4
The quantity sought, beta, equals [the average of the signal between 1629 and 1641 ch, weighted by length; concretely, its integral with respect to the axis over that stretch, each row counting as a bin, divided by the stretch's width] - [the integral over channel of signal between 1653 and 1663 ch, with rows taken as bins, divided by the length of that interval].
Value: 1.1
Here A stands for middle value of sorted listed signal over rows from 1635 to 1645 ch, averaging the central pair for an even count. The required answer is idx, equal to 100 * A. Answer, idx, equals 639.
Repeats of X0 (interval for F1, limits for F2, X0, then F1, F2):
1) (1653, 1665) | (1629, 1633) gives -17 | 30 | 13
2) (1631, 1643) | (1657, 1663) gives -24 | 39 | 14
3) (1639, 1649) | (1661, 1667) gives -21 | 32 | 11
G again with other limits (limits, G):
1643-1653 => 1648.0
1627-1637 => 1634.0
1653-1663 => 1654.0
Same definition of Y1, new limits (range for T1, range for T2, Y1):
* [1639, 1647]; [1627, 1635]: 6.65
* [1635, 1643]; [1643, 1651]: 6.95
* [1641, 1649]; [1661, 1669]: 6.87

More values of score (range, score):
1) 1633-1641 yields 0.3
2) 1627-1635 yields 0.3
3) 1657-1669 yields 2.1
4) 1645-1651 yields 0.5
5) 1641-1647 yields 0.4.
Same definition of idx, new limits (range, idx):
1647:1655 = 613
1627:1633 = 625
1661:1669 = 348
